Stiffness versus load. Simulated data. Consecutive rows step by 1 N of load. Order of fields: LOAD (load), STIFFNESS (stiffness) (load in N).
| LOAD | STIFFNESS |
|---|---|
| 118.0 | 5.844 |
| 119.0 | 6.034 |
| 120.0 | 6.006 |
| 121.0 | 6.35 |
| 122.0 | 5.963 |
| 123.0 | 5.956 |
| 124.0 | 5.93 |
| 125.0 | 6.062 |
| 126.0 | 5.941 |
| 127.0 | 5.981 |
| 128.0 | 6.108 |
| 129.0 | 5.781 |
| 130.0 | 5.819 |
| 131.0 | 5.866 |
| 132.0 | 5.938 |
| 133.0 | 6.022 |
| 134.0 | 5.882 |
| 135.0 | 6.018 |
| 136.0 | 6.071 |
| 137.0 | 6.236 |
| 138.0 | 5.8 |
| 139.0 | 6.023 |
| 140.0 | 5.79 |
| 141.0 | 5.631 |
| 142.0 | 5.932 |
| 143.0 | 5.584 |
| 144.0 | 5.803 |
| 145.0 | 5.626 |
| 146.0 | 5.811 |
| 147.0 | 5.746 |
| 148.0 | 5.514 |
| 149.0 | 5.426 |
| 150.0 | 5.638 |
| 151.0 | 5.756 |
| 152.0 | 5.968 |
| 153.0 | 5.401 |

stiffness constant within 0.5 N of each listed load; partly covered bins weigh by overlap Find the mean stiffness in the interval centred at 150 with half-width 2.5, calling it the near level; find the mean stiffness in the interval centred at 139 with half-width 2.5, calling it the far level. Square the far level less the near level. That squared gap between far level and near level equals 0.056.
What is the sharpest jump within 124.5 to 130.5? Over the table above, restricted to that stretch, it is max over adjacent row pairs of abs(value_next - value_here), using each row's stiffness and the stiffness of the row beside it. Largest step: 0.33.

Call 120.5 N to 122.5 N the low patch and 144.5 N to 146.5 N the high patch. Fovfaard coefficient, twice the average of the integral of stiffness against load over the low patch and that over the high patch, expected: 24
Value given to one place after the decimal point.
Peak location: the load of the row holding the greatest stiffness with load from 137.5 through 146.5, 139.0 N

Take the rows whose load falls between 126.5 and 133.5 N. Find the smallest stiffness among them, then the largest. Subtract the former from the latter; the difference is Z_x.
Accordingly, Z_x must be 0.33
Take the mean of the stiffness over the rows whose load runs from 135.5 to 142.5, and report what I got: 5.9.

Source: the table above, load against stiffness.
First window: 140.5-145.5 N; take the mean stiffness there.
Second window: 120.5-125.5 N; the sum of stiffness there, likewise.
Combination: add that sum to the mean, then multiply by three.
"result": 107.9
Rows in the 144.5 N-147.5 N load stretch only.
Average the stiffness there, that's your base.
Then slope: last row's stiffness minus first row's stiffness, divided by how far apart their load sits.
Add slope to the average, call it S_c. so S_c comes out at 5.79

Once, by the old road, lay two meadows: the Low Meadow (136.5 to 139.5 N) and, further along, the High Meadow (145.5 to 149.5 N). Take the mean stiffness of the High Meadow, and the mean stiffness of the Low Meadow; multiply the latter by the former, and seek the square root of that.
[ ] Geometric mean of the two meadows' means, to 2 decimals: 5.82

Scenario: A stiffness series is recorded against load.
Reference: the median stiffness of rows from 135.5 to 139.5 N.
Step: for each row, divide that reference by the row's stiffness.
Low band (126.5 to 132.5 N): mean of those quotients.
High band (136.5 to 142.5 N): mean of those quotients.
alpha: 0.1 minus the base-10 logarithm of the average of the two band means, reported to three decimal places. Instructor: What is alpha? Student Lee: 0.090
